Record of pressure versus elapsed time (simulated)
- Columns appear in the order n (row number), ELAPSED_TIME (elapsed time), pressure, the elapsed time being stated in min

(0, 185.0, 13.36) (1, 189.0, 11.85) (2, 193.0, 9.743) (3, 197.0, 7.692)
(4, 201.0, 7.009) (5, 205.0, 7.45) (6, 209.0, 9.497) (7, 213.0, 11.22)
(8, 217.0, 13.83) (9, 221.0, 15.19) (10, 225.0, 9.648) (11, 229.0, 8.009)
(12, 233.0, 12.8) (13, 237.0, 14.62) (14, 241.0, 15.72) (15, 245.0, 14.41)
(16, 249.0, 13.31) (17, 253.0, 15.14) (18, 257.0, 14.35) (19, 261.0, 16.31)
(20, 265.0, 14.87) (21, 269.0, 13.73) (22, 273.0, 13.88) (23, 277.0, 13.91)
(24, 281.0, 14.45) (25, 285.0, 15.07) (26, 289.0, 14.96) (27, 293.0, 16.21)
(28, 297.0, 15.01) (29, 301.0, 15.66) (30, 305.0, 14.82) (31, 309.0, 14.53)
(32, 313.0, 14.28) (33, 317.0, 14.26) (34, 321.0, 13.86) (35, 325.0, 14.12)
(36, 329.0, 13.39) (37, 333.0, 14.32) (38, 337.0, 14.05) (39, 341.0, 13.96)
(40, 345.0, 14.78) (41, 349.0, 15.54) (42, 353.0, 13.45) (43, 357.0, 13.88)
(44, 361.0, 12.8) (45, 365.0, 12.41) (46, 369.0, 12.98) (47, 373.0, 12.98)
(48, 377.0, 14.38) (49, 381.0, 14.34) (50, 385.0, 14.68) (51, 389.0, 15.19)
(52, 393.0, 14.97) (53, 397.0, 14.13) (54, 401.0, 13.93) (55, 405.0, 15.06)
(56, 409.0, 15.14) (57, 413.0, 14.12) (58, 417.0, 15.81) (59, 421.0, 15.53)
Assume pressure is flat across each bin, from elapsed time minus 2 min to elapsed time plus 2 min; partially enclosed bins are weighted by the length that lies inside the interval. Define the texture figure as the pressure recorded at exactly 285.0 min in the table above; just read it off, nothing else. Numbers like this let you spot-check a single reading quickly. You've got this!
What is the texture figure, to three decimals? 15.070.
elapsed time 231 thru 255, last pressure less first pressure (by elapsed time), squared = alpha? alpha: 5.5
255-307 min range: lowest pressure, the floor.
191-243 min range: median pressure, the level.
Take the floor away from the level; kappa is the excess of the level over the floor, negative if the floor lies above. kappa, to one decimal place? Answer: -4.0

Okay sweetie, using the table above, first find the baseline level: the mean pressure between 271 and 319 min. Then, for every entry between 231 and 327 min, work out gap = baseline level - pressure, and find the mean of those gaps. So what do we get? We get 0.2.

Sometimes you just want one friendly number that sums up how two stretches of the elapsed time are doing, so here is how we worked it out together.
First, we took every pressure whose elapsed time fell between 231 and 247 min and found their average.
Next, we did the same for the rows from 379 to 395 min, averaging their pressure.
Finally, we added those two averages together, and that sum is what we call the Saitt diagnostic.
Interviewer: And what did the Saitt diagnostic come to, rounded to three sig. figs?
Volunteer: 29.2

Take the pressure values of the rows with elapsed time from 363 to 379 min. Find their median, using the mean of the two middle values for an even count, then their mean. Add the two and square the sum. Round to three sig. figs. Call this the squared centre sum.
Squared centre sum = 685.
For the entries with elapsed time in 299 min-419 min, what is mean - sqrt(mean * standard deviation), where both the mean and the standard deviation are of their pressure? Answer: 10.8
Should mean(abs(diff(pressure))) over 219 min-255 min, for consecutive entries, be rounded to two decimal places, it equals 2.39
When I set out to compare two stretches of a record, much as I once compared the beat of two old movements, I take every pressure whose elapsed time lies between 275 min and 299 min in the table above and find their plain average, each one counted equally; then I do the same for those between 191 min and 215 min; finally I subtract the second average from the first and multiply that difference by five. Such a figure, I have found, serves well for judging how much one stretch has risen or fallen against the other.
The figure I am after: 31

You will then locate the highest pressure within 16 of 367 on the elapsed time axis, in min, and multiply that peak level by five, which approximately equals 71.9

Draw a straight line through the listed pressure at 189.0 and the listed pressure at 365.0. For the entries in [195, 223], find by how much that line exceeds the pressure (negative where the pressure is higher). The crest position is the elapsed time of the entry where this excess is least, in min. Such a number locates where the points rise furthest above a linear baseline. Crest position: 221.0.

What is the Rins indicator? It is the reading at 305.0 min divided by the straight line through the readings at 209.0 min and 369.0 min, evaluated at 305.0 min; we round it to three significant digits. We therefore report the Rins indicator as 1.28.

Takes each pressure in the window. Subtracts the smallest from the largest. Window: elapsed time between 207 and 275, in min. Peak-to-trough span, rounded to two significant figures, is 8.3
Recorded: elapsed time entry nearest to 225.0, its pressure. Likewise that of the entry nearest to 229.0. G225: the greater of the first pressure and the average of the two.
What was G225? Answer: 9.6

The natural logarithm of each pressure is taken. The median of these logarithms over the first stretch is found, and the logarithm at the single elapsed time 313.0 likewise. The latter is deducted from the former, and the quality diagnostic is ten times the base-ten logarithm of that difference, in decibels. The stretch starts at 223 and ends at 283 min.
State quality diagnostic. -23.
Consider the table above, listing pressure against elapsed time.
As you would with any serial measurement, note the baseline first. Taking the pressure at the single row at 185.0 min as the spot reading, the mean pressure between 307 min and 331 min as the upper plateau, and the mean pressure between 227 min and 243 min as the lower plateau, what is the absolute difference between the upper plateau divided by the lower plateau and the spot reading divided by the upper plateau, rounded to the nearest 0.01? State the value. 0.15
